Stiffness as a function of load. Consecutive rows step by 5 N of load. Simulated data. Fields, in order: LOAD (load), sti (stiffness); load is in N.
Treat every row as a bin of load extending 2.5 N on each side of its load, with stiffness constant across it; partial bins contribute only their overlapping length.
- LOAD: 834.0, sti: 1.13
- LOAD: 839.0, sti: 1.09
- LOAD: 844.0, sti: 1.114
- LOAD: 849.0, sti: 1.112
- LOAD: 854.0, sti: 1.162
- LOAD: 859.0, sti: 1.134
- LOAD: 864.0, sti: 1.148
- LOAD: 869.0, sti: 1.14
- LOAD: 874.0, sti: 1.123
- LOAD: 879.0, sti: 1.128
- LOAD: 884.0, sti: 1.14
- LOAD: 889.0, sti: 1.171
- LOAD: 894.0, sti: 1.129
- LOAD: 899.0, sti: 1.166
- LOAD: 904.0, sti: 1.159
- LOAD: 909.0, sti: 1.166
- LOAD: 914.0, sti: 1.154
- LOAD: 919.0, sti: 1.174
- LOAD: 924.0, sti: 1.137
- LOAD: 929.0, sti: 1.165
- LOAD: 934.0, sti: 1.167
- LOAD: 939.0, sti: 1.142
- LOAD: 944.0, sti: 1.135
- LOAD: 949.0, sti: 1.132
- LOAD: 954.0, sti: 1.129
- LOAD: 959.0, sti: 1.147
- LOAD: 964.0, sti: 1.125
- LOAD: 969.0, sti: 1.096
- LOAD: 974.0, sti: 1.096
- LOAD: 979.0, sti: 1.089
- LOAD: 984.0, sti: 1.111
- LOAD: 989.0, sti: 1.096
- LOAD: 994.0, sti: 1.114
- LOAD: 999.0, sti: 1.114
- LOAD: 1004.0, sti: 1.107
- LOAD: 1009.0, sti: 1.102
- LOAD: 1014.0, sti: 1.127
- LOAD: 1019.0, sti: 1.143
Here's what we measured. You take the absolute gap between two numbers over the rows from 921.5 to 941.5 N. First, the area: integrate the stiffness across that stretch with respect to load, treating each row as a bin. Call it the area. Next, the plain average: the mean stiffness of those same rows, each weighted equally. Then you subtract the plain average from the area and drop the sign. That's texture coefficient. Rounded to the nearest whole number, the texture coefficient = 22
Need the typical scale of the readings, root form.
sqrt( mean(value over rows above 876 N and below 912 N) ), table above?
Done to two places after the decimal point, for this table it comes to 1.07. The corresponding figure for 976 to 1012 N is 1.05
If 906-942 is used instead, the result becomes 1.08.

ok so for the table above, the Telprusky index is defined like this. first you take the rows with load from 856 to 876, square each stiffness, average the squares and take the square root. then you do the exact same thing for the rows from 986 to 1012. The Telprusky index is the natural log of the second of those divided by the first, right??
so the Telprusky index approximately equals -0.026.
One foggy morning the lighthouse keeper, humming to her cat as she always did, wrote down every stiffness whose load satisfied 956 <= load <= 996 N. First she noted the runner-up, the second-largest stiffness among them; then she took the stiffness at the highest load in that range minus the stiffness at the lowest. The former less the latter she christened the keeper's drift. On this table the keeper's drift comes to 1.16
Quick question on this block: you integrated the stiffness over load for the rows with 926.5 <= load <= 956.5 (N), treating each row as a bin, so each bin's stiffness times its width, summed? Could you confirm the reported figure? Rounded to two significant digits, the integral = 34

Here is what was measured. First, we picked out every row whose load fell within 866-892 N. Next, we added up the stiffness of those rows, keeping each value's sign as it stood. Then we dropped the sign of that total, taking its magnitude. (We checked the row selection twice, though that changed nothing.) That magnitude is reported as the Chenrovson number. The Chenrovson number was 5.70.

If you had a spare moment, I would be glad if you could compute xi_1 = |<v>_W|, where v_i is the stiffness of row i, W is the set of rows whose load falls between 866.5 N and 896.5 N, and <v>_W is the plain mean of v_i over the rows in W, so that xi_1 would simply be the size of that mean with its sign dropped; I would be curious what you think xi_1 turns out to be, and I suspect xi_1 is 1.14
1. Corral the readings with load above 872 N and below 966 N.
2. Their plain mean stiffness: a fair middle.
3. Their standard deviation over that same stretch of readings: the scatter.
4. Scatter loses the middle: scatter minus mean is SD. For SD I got -1.13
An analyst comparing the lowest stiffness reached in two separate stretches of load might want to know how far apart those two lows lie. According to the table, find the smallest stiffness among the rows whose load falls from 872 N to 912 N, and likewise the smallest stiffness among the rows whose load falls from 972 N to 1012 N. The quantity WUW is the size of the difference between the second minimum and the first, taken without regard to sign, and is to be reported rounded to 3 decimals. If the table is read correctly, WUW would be 0.034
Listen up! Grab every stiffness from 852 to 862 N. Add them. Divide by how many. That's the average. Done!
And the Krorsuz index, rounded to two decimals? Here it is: 1.15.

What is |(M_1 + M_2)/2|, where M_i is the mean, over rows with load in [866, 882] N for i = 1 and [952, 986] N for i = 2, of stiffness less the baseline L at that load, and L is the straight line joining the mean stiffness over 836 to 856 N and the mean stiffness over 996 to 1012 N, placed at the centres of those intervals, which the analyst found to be 0.008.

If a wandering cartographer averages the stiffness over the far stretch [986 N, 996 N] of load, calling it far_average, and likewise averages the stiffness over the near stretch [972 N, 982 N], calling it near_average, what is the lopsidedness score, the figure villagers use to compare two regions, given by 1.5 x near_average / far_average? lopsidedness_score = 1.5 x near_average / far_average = 1.48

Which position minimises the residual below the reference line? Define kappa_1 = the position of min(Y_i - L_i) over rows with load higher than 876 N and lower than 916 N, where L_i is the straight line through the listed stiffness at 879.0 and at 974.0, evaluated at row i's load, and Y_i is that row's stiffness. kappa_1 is 879.0 N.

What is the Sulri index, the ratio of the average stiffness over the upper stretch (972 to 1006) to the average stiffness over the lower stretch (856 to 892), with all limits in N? 0.97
